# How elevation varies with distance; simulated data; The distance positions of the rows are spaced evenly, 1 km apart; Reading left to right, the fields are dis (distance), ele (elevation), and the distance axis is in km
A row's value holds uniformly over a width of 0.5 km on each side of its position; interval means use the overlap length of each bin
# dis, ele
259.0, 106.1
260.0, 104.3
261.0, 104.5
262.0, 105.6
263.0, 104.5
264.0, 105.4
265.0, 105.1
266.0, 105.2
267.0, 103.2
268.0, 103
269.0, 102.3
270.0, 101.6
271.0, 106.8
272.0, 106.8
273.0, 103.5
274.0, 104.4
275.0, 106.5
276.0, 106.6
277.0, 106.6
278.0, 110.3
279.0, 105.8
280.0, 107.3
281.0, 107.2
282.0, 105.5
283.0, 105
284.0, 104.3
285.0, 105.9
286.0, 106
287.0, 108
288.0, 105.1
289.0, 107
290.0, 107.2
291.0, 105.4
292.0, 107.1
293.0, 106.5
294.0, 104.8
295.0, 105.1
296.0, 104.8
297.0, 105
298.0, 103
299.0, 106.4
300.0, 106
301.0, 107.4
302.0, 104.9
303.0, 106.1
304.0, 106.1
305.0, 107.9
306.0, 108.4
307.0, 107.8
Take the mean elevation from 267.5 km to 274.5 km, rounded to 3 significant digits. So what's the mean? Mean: 104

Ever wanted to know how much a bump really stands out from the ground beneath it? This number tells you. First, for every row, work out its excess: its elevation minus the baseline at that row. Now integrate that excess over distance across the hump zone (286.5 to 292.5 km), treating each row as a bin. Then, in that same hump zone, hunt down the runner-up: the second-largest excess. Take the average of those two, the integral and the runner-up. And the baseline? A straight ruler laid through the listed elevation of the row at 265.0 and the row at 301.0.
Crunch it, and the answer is 0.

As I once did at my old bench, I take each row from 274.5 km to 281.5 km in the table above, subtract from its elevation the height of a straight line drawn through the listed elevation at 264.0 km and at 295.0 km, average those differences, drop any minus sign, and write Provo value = 1.9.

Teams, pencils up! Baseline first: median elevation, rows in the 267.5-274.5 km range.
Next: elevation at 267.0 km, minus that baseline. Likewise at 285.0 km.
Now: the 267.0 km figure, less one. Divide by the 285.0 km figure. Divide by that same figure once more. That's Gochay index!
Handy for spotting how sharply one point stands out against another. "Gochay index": -0.23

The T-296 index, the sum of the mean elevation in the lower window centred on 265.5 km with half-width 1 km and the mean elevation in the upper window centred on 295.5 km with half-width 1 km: 210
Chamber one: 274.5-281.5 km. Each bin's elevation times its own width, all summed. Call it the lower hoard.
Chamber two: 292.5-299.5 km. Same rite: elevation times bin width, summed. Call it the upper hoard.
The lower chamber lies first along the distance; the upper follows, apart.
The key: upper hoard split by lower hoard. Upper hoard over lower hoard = 1.0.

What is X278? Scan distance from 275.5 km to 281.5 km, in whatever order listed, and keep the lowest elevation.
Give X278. 105.8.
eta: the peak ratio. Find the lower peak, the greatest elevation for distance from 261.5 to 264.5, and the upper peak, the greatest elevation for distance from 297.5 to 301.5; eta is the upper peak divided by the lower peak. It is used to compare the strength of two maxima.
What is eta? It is 1.02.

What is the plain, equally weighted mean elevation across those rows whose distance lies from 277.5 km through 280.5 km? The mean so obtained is 107.8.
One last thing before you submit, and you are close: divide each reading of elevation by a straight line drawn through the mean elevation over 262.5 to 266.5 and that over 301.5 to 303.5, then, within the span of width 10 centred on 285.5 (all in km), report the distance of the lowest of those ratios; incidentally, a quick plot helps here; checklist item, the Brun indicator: 284.0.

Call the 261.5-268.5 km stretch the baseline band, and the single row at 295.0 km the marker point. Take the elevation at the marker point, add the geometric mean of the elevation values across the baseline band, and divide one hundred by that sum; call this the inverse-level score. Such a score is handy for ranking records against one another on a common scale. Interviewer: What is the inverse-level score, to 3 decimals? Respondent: 0.477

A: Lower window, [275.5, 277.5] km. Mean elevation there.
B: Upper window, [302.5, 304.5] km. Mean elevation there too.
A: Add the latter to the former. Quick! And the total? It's 213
